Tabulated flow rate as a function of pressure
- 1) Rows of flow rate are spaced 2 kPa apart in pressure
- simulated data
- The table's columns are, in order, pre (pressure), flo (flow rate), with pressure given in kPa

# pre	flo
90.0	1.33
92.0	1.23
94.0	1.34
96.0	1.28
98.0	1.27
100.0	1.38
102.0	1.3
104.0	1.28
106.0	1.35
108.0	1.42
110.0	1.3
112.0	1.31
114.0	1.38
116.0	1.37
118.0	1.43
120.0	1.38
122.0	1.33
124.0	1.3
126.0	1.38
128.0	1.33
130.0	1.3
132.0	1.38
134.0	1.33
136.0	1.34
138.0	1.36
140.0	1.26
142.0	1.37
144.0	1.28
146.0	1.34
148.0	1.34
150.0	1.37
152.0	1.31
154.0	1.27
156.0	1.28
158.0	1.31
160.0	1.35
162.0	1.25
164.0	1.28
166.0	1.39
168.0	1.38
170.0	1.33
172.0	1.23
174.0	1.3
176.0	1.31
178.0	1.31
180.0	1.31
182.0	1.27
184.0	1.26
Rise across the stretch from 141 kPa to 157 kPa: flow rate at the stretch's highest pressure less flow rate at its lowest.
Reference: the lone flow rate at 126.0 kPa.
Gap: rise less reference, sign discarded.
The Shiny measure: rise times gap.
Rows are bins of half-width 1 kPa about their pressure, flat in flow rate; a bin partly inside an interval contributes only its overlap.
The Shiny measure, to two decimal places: -0.13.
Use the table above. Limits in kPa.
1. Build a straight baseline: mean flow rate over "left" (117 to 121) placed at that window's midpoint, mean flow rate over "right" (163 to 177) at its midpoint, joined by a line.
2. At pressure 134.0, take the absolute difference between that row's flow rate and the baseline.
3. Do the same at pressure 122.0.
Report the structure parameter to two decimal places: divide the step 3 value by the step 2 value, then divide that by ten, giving 0.14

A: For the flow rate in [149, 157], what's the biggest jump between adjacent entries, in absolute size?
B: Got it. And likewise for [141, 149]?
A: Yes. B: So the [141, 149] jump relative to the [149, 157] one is 1.50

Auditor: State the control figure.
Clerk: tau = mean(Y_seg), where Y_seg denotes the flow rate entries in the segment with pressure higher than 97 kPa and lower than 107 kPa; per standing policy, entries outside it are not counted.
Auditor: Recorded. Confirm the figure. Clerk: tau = 1.32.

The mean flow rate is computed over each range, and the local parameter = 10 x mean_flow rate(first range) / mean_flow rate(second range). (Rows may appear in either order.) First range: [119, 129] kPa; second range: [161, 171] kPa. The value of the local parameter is 10.1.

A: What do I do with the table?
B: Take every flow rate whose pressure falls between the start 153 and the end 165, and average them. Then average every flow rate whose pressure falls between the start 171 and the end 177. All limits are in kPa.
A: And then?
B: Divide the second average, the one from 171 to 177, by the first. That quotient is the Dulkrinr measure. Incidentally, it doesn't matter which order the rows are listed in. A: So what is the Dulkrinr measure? 0.99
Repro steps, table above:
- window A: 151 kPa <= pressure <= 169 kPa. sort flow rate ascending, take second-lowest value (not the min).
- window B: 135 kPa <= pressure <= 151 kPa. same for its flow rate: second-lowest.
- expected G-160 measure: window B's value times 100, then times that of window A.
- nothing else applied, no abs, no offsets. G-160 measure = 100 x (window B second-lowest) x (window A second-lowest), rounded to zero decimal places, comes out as 163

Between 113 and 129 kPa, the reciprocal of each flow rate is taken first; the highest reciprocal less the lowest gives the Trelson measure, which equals 0.070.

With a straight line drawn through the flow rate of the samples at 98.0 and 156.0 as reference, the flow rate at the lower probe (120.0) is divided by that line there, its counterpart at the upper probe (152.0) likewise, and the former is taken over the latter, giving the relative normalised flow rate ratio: 1.06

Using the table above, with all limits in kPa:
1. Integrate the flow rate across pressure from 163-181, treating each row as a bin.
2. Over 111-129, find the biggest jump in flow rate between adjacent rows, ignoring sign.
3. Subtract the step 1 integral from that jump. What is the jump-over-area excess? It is -23.6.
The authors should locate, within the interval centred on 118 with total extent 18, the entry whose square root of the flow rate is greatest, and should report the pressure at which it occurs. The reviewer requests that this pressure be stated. 118.0 kPa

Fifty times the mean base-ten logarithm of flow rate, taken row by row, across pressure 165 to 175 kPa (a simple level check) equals 6.11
